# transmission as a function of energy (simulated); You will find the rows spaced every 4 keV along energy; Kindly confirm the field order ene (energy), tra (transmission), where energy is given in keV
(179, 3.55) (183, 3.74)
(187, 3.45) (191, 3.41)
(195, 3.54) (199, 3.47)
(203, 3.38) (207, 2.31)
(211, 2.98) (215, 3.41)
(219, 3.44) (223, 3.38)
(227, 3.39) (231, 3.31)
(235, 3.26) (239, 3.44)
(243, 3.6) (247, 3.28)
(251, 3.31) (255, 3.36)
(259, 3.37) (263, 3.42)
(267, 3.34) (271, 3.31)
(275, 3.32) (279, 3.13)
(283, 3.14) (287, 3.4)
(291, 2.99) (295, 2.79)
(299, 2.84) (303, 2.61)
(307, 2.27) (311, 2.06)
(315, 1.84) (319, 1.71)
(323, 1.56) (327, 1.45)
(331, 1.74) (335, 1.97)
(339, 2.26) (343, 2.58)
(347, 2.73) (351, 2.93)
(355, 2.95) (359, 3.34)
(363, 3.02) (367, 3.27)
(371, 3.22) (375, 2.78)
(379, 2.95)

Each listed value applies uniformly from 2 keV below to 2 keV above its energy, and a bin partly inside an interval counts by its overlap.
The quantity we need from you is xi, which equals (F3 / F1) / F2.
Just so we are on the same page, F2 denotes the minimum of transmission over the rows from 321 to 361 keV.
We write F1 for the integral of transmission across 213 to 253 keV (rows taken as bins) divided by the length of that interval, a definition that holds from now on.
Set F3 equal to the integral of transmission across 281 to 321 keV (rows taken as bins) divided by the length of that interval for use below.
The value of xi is 0.52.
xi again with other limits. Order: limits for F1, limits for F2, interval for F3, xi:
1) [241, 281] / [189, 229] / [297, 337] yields 0.26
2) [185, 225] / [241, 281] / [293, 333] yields 0.20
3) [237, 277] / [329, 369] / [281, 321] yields 0.44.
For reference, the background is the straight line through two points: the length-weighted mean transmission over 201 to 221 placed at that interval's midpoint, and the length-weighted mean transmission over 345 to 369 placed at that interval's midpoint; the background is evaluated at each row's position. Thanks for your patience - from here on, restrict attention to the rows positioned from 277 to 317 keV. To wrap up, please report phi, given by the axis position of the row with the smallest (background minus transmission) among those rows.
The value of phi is 287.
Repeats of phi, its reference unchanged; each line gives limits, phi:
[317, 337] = 335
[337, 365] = 359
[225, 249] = 243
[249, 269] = 263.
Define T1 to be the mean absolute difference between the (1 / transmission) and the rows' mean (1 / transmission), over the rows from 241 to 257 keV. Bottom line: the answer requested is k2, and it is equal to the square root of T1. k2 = 0.09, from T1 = 0.0089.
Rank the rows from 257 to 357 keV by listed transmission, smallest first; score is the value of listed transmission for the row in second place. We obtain 1.56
